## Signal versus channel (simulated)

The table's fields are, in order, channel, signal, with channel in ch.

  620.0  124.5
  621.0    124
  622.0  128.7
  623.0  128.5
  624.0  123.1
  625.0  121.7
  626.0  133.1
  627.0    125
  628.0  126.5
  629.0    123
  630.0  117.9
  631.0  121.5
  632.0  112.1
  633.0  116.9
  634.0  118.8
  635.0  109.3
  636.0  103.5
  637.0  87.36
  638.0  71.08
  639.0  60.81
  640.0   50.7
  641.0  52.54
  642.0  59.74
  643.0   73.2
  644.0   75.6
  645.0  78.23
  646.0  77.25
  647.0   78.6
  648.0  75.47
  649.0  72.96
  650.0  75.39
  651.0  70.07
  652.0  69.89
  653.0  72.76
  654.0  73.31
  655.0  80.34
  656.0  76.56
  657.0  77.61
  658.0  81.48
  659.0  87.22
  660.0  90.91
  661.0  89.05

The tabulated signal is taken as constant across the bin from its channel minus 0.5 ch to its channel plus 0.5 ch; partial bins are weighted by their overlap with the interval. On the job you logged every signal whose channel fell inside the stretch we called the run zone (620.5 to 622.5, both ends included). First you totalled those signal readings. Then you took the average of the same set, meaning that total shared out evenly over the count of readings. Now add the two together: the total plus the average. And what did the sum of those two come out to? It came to 379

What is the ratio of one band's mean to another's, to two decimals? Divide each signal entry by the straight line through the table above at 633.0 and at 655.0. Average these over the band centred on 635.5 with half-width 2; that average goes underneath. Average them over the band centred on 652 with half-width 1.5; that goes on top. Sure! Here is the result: 0.90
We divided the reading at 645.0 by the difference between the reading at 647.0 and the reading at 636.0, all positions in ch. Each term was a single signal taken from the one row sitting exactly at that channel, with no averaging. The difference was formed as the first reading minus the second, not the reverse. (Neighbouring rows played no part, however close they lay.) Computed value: -3.1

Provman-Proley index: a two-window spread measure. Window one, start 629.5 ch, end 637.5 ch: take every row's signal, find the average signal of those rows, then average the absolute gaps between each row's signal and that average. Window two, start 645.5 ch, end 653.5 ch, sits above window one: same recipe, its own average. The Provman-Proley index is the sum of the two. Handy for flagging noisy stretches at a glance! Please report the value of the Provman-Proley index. 10.8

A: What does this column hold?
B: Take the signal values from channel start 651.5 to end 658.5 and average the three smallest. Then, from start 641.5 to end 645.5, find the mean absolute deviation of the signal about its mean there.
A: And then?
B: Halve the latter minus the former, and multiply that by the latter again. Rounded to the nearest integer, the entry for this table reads -197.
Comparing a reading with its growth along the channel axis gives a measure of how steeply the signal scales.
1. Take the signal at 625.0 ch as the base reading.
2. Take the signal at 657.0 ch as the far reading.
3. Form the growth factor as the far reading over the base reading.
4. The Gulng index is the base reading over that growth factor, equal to 191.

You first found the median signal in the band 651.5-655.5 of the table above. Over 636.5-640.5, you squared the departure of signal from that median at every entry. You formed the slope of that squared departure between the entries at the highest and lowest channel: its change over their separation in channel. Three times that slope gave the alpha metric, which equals 294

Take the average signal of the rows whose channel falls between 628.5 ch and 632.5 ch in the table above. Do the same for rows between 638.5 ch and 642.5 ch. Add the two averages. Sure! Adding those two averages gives 175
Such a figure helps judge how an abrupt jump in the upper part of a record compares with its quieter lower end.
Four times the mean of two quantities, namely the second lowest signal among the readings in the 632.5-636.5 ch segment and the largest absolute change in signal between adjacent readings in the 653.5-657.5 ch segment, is 233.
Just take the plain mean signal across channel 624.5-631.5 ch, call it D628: 124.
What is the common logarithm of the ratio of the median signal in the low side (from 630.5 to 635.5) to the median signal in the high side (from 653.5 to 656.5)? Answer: 0.18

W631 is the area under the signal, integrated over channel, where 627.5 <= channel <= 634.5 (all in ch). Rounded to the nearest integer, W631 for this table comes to 837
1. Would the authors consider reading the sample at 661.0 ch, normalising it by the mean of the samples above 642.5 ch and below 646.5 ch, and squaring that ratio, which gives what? 1.4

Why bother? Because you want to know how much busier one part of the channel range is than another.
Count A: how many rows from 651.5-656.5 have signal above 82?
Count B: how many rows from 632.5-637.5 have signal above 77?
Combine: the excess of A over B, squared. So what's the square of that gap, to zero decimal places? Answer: 25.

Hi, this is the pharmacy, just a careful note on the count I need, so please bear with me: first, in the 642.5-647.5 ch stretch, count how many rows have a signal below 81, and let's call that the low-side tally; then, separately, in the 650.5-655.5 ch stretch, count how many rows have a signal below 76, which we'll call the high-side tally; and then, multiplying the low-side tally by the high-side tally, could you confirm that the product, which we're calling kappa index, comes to 20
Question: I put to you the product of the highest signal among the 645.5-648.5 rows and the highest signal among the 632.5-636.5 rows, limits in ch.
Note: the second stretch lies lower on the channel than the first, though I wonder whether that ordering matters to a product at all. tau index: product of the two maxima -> 9338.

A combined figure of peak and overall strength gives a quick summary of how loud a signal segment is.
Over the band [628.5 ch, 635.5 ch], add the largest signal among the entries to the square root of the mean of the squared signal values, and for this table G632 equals 240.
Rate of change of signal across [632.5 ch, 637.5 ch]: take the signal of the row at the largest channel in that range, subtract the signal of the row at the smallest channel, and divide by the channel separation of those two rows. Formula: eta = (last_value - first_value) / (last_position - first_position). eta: -7.4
